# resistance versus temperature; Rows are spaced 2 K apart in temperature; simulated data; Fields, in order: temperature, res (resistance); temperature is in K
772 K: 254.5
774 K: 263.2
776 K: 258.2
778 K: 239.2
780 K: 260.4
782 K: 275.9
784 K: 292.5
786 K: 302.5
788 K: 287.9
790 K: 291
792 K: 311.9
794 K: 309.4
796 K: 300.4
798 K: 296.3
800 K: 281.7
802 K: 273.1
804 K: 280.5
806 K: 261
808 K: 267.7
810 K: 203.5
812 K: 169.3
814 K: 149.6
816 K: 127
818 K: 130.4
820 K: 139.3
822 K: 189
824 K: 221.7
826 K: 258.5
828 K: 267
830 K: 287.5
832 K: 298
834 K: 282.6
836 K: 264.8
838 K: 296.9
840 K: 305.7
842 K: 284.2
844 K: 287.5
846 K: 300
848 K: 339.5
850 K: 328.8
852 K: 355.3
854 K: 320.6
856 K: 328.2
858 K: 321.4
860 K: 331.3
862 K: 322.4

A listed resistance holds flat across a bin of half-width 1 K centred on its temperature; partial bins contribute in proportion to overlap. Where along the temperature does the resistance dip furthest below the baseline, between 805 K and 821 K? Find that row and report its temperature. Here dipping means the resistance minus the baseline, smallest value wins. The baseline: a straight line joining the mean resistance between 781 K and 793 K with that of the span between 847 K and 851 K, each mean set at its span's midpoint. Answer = 816 K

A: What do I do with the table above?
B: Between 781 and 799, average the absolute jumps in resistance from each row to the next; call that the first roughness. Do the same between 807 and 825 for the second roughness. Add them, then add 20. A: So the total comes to 60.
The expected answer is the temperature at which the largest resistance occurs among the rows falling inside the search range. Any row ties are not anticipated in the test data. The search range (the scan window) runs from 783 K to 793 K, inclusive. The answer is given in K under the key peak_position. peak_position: 792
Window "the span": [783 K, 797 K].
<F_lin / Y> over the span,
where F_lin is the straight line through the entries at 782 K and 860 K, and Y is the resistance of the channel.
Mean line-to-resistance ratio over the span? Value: 0.94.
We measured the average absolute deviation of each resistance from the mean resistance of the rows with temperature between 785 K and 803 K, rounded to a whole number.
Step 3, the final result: 10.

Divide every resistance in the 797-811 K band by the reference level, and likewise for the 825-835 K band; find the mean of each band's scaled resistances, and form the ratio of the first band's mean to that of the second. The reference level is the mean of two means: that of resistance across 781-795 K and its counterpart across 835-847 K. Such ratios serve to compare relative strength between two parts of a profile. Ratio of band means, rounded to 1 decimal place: 1.0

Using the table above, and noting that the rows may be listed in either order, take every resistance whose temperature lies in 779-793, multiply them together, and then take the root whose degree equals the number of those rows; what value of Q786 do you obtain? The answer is 288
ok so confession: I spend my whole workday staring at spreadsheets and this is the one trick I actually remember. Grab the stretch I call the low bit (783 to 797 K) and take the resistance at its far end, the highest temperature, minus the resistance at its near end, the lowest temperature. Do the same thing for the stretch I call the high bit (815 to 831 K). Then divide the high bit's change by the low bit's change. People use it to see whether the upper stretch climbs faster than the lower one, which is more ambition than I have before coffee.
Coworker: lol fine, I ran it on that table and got 20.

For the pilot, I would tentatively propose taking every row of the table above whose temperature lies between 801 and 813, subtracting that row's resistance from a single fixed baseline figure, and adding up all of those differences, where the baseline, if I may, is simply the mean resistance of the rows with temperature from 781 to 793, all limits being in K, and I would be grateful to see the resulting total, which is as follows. 307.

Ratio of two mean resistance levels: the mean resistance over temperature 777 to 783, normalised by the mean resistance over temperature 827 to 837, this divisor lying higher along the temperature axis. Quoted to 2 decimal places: 0.92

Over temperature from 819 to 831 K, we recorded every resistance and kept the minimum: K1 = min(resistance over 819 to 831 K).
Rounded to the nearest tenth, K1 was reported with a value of 139.3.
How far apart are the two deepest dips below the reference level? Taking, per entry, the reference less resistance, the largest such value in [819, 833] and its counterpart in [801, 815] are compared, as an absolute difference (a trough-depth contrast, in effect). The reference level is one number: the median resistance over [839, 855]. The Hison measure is 10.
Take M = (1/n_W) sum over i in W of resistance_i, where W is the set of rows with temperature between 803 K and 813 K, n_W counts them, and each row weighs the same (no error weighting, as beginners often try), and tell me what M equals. 236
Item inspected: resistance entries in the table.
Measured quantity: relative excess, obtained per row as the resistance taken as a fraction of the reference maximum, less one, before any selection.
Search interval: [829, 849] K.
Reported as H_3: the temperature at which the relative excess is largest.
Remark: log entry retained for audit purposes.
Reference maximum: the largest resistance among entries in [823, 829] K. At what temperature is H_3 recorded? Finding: 848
